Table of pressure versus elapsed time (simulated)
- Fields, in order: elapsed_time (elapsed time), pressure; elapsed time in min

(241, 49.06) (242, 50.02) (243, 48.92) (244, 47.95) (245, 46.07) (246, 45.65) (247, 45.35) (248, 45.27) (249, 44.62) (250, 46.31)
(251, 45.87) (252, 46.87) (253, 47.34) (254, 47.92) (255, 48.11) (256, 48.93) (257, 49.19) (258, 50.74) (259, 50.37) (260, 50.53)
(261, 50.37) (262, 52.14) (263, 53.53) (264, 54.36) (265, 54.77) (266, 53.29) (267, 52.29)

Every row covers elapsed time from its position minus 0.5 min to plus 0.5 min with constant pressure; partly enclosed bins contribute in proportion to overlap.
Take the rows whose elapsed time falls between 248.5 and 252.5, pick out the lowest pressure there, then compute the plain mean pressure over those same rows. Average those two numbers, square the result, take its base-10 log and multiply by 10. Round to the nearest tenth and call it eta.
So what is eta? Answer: 33.1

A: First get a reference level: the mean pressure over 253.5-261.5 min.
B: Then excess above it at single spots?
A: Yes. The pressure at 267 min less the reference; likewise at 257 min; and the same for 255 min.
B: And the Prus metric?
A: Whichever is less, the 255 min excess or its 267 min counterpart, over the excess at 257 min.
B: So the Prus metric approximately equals 4.3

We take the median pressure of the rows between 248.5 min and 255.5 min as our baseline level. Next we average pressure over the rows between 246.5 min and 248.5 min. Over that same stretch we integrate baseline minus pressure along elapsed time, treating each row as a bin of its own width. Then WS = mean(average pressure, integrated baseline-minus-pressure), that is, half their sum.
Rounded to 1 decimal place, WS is 24.2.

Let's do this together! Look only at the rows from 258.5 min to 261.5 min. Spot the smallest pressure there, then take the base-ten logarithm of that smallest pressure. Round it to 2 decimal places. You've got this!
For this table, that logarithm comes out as 1.70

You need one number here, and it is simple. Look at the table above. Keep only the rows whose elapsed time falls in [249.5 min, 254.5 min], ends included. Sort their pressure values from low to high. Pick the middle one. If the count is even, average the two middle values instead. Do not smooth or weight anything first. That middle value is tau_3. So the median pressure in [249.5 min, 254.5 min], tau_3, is 47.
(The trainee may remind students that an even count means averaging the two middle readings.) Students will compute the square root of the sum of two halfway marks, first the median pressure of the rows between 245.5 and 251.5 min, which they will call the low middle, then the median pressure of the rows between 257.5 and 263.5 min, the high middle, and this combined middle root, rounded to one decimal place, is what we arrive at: 9.8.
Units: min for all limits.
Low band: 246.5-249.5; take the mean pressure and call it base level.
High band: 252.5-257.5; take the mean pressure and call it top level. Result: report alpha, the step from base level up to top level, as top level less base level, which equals 3.2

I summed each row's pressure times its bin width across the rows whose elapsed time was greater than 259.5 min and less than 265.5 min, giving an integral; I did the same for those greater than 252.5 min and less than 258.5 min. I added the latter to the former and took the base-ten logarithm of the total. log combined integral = 2.78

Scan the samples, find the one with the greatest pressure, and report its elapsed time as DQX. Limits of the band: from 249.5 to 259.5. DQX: 258 min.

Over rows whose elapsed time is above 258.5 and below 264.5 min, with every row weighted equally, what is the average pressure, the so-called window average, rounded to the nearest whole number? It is 52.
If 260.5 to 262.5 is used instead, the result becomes 51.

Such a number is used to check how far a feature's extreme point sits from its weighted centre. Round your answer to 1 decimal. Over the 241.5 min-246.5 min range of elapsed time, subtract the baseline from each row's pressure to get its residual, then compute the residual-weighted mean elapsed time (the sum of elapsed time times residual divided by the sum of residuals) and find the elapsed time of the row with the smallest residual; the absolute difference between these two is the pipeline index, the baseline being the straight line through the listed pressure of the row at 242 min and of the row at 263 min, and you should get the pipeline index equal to 1.0 min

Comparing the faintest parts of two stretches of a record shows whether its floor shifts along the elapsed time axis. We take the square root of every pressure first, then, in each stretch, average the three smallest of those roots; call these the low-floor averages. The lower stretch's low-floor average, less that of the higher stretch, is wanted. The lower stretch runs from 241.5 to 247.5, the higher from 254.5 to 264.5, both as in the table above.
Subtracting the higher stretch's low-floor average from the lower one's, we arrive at -0.22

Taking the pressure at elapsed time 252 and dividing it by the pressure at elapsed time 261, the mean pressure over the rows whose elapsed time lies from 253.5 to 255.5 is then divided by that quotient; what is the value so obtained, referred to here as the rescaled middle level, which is 51.6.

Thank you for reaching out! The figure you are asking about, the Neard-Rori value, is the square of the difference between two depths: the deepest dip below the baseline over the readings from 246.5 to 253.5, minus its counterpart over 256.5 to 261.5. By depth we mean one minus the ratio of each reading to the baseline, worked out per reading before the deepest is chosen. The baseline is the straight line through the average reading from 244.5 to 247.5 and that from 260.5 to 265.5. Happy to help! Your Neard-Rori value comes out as 0.0003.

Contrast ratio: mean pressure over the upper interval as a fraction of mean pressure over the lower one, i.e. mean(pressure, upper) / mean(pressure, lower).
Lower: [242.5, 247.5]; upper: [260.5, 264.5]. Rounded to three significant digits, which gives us 1.12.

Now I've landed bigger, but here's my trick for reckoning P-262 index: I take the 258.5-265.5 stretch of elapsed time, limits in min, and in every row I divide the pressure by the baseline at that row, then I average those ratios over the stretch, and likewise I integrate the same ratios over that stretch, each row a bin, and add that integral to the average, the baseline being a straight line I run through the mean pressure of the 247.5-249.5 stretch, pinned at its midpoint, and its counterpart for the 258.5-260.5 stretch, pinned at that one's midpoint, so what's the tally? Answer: 8.09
